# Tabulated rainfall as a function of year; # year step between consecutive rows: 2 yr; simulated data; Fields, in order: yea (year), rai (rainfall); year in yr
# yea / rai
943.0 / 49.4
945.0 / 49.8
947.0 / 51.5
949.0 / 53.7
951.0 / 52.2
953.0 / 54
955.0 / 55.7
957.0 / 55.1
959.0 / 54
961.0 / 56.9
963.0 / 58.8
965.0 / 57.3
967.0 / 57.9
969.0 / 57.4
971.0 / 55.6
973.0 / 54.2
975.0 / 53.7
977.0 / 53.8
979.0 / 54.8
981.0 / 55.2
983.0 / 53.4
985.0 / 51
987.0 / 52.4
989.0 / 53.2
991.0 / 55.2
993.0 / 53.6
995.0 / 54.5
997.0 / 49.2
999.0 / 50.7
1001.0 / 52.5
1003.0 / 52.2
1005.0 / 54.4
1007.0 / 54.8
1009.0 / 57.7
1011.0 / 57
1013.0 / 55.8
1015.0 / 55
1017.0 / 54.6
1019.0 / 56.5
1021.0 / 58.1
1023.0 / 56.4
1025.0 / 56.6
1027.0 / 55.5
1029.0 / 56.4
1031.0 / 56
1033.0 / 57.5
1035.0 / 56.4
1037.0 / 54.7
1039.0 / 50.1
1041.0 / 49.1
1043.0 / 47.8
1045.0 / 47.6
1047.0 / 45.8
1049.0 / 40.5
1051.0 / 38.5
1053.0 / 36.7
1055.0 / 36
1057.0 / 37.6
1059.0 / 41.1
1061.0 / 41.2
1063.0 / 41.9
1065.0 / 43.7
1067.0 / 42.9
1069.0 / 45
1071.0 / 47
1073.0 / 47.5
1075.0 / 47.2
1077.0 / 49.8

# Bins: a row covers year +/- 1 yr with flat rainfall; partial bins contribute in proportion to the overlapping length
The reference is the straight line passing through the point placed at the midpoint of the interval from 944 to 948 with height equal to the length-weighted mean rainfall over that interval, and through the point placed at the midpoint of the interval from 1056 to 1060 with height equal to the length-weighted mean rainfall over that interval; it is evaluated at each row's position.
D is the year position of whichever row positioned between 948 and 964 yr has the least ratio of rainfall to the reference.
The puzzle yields 951.0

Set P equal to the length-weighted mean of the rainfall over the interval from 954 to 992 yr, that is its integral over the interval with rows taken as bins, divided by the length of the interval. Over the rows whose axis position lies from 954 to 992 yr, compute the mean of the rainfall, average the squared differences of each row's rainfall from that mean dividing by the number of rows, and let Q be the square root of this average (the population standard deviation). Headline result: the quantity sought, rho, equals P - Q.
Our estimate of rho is 53.1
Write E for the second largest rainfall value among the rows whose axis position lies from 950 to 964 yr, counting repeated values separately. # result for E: 56.9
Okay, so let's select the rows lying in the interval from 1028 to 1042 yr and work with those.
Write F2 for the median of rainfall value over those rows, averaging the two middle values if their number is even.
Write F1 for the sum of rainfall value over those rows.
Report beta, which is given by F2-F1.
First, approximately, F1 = 380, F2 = 56.0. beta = -324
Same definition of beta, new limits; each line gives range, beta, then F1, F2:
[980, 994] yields -321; 374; 53.4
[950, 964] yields -332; 387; 55.1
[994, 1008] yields -316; 368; 52.5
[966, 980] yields -333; 387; 54.8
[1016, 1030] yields -338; 394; 56.4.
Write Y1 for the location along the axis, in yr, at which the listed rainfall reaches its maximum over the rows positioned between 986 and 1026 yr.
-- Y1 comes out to 1021.0 yr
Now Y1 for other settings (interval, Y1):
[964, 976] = 967.0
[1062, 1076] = 1073.0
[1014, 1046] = 1021.0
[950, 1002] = 963.0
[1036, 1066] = 1037.0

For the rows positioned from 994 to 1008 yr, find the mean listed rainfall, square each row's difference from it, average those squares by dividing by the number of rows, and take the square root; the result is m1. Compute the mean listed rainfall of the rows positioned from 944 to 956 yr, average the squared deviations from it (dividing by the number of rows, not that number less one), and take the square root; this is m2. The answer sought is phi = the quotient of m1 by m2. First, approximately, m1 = 1.96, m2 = 1.9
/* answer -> 1.0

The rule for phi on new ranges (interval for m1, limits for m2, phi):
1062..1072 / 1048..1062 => 0.9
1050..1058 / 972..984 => 1.5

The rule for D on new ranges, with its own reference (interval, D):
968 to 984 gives 975.0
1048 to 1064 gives 1055.0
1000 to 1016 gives 1003.0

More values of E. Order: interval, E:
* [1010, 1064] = 57.5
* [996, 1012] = 57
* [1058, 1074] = 47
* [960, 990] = 57.9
